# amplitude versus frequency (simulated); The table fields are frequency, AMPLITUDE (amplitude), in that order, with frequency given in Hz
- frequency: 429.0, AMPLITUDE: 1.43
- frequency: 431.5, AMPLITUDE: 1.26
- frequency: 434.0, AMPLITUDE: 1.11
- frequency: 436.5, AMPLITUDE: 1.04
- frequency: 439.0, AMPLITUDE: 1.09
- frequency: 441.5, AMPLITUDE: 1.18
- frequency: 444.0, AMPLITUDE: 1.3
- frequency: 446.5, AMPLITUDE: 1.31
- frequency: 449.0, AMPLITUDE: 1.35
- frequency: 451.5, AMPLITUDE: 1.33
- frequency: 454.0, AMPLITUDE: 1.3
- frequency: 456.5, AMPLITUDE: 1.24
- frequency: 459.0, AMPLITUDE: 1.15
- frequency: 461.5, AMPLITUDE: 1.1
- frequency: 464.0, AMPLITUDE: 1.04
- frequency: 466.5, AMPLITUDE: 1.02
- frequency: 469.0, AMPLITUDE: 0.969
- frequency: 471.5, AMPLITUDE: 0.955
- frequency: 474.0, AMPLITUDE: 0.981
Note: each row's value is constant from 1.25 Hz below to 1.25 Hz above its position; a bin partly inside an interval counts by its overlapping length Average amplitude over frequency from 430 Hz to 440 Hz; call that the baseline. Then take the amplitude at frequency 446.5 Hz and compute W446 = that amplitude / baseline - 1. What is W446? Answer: 0.16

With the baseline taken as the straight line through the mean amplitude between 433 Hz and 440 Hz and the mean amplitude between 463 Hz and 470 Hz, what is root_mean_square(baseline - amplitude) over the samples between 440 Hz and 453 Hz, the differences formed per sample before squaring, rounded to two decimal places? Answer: 0.25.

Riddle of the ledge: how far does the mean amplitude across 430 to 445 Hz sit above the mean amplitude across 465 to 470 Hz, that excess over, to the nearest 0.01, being 0.17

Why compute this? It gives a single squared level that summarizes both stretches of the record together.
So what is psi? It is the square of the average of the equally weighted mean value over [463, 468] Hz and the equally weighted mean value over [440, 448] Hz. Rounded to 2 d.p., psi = 1.31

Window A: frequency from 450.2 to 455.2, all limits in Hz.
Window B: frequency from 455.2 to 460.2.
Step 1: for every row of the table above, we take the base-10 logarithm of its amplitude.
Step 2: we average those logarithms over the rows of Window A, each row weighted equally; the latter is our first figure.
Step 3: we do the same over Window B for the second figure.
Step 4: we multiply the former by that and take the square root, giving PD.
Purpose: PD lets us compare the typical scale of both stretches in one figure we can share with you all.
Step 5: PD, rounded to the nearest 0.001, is 0.096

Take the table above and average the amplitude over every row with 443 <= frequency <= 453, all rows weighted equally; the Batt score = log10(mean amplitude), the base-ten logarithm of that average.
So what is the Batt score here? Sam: 0.12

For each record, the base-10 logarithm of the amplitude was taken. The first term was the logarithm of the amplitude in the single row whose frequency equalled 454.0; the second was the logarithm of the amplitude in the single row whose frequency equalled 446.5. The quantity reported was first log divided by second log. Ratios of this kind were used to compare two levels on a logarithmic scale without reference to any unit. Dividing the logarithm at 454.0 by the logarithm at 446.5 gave 1.0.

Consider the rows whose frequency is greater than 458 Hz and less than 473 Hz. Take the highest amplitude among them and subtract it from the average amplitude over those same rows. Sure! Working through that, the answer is -0.11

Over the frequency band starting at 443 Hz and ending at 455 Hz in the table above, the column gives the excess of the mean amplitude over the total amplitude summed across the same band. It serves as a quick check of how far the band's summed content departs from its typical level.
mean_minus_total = -5.27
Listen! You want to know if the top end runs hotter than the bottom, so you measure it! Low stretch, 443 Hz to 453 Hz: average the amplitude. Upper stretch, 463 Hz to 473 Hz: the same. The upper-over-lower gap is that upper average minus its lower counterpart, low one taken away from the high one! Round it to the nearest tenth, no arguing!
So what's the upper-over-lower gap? -0.3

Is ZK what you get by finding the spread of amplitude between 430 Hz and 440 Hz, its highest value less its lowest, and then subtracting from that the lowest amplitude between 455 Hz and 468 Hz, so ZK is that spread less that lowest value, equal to -0.80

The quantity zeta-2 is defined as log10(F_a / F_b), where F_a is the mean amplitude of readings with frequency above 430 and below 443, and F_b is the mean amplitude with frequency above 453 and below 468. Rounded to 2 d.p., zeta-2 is 0.00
